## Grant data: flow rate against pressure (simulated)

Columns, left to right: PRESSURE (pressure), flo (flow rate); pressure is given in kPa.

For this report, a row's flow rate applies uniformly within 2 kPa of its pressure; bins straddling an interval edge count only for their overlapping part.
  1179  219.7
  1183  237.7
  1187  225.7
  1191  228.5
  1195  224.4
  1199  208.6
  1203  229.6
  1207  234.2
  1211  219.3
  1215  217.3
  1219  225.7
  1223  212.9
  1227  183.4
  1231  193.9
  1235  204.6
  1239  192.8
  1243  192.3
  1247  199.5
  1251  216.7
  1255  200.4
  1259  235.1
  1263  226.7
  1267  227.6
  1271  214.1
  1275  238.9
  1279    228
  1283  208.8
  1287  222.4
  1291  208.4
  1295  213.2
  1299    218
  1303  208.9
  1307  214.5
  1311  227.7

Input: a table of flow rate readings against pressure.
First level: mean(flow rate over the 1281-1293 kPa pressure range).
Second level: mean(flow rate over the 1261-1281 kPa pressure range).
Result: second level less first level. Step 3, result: 14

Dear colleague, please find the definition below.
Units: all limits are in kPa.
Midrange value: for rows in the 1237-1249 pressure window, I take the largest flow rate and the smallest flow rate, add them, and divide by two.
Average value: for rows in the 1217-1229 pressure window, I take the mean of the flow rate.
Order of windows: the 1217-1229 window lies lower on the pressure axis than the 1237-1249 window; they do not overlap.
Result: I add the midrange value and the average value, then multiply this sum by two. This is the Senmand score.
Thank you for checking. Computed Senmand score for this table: 806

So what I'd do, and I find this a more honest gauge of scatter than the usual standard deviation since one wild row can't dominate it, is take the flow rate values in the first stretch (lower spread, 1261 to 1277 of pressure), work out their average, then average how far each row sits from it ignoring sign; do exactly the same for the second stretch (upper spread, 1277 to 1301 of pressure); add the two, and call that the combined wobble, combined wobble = 13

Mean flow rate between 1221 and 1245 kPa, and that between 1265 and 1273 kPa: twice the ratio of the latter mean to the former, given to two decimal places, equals 2.25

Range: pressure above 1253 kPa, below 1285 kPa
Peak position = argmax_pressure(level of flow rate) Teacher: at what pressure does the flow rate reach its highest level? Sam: 1275 kPa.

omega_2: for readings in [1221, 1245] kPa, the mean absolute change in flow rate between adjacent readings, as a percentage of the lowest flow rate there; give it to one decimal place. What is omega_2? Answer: 6.9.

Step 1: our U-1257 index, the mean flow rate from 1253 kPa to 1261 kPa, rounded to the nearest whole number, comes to 218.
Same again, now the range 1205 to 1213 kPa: 227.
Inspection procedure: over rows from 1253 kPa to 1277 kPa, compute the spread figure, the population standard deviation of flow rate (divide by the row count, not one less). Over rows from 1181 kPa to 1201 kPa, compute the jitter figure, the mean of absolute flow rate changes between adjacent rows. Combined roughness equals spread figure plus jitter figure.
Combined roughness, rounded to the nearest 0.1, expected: 21.7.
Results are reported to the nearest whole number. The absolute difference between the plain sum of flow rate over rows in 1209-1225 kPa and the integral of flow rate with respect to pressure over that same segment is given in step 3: 2626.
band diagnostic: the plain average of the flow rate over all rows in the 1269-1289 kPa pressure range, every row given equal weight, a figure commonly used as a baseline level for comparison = 222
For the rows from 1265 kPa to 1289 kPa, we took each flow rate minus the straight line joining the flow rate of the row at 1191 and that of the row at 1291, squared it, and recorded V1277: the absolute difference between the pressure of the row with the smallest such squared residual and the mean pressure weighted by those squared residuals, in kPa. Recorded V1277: 6.9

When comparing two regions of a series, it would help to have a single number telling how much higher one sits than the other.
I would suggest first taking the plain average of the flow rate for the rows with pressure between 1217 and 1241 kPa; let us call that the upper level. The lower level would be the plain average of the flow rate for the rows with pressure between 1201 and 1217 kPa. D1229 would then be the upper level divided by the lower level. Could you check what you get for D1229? 0.90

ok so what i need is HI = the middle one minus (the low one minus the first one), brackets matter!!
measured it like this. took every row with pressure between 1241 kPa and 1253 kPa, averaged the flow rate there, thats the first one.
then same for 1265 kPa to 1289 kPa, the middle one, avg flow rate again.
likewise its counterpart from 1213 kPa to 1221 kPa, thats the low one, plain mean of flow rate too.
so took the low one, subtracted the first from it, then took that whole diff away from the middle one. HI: 205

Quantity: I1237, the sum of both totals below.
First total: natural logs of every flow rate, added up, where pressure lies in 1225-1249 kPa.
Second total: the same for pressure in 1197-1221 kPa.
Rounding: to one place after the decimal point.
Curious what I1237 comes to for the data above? 64.0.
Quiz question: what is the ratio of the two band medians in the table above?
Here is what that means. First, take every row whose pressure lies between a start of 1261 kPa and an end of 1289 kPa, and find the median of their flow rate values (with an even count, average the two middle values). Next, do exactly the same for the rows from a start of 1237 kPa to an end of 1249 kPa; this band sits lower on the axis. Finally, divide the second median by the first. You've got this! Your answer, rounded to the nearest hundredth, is 0.85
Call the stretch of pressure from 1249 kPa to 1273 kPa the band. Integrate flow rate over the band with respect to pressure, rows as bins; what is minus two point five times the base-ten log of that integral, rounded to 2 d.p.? -9.31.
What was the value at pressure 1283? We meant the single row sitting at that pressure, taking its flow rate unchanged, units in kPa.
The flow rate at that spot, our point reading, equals 208.8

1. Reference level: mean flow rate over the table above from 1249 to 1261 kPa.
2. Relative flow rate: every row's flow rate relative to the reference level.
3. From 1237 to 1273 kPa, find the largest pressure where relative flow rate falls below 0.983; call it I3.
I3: 1255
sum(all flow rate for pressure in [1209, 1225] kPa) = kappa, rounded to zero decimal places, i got 875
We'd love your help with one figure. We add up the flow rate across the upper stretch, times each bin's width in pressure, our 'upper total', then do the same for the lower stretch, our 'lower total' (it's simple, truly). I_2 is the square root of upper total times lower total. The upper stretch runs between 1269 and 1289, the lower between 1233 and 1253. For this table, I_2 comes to 4231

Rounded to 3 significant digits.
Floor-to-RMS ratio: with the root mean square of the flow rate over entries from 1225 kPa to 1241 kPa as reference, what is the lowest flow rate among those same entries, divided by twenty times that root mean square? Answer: 0.0473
